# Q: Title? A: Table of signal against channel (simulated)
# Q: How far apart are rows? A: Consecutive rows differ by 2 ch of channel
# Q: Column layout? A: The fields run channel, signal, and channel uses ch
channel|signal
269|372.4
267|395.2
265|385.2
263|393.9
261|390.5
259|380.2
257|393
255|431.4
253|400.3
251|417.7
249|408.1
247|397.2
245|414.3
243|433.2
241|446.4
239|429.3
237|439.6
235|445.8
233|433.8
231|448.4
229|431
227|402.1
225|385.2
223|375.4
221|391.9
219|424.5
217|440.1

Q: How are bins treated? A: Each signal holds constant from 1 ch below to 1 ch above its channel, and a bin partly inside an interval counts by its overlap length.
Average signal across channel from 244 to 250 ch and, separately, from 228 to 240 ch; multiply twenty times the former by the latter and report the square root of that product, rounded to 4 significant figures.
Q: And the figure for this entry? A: 1887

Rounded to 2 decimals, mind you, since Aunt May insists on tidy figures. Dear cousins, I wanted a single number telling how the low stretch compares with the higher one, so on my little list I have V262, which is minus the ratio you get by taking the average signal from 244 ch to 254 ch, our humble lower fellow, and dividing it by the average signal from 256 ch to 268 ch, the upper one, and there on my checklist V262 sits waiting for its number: -1.05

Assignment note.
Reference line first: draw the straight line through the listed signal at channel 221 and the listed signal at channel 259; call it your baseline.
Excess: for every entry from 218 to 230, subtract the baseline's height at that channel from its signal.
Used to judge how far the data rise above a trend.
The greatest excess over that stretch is 42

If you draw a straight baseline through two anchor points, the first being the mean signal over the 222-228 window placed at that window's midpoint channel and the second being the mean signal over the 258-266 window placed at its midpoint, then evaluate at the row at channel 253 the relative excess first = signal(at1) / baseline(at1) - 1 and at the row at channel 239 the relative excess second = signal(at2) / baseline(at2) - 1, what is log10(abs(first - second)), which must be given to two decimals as -1.13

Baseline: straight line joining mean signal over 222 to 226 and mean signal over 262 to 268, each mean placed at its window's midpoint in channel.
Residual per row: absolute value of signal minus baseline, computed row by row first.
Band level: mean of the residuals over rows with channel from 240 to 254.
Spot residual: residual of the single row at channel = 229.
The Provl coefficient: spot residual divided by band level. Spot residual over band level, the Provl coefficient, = 1.6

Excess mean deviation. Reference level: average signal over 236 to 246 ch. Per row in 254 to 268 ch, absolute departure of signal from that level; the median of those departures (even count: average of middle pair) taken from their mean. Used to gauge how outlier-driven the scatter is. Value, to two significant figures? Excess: -2.6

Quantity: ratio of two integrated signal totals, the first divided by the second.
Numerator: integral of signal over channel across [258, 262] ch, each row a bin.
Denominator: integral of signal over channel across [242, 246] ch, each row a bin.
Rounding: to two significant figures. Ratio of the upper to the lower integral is 0.91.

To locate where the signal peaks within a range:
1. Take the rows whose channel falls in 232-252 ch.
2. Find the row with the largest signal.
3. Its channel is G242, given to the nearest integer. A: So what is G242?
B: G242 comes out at 241 ch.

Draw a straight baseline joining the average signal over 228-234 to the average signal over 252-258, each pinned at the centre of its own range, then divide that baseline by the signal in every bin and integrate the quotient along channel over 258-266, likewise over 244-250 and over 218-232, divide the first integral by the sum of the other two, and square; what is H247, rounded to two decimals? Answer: 0.15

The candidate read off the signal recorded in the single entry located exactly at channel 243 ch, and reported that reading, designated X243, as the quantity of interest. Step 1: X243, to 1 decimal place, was 433.2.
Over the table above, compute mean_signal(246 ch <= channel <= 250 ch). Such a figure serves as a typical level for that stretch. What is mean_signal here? 403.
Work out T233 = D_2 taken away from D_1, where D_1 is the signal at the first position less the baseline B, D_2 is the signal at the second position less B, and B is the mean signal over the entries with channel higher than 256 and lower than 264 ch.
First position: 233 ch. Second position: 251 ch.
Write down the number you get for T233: 16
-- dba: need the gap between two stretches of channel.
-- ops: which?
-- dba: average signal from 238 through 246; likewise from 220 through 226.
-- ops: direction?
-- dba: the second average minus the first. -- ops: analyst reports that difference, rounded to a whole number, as -47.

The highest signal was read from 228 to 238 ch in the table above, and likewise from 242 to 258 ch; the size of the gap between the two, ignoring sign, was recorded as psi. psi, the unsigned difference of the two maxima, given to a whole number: 15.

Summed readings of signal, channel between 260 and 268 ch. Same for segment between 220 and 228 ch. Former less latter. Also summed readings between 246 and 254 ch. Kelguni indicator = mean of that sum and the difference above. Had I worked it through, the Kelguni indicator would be 817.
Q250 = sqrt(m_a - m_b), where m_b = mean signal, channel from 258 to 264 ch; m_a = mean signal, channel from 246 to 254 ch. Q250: 4.2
